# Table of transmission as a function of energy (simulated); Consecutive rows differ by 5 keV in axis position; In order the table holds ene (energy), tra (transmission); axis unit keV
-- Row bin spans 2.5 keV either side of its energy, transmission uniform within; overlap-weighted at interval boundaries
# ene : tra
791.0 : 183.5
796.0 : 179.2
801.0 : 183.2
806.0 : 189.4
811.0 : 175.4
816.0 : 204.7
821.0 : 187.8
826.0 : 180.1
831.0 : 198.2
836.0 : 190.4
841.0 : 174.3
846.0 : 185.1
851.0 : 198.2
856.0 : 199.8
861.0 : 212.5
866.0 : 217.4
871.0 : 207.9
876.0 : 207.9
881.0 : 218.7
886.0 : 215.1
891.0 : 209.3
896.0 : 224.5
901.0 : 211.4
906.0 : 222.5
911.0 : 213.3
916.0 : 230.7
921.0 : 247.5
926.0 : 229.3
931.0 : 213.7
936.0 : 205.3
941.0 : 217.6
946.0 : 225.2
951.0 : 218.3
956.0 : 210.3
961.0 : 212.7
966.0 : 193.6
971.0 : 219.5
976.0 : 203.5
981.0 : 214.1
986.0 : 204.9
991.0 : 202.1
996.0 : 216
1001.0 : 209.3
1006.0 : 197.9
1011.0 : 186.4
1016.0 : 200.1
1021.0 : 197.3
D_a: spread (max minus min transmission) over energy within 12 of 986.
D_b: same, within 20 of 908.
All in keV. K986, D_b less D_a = 24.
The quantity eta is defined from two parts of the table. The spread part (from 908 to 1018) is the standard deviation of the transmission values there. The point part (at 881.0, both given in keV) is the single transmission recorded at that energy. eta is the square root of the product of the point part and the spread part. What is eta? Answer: 54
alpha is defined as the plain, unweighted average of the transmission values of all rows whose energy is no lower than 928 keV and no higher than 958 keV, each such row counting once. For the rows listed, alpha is 215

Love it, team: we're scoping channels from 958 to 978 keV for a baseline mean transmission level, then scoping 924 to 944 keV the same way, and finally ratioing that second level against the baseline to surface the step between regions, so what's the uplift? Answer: 1.04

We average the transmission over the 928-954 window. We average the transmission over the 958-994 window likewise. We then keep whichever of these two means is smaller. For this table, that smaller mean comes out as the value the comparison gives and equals 207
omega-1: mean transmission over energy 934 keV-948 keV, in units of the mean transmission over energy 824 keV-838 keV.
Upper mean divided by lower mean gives 1.14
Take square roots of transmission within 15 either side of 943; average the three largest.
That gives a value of 14.84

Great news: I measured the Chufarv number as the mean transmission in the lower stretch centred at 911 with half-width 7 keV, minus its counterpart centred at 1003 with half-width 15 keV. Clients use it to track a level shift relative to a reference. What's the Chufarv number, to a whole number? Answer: 20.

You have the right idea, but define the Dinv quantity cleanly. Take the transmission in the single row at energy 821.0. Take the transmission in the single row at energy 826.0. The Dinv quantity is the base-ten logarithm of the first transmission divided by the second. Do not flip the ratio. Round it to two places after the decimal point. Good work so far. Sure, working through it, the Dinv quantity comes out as 0.02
